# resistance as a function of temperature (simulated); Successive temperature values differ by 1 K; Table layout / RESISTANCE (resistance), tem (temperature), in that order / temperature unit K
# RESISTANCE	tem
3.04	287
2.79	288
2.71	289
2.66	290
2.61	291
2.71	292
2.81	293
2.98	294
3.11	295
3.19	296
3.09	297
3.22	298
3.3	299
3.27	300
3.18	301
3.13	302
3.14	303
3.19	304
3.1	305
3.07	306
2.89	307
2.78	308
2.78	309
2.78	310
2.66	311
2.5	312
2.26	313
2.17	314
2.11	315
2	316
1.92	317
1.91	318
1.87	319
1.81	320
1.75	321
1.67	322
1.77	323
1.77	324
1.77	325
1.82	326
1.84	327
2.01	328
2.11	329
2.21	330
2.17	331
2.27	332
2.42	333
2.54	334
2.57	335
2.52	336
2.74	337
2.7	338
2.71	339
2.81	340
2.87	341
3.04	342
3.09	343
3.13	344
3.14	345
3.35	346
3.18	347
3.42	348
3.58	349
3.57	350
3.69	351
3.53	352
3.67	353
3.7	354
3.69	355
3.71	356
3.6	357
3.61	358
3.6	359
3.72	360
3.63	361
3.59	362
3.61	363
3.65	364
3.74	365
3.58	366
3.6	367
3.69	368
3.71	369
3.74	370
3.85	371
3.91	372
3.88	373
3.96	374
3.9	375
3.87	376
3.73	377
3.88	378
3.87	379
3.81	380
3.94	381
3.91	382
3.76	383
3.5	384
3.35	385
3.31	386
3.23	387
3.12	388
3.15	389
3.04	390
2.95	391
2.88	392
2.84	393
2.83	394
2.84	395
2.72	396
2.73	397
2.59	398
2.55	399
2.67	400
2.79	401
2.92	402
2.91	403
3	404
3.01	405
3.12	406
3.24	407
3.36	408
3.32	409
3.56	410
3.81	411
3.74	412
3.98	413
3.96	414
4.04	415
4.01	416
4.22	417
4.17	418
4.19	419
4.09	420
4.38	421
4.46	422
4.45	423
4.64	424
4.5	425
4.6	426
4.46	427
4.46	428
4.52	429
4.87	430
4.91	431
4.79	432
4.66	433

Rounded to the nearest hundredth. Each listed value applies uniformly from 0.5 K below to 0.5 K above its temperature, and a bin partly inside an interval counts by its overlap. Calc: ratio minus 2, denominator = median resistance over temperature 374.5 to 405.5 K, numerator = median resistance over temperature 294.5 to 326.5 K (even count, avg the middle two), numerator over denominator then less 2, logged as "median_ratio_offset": -1.11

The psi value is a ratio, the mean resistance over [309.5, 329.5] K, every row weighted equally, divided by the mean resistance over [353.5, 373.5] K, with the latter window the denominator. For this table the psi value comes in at 0.55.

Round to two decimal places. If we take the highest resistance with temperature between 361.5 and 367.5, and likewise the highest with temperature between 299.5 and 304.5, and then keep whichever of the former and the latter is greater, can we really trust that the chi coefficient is 3.74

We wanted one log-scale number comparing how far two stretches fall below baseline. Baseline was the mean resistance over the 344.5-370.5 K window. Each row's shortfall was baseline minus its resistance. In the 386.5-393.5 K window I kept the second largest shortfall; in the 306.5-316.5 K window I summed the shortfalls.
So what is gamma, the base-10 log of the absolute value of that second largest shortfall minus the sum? 1.0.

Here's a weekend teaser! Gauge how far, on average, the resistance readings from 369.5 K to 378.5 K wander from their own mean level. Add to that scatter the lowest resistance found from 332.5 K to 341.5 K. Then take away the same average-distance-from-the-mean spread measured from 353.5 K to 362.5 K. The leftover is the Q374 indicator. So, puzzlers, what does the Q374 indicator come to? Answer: 2.43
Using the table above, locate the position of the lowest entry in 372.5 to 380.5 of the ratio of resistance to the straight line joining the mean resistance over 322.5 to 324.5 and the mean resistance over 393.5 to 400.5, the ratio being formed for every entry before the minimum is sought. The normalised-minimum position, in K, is 377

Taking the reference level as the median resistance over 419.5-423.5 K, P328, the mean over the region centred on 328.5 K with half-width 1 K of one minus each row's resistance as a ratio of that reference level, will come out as 0.5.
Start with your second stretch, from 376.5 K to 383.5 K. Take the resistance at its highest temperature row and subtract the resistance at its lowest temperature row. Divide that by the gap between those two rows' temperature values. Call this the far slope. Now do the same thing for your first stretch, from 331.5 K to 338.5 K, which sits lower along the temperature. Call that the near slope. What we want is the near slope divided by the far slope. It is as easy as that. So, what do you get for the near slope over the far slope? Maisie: 14.3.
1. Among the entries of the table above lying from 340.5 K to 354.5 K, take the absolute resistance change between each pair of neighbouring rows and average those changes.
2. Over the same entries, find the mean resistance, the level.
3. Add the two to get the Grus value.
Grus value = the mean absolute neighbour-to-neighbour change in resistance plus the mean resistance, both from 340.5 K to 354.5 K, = 3.47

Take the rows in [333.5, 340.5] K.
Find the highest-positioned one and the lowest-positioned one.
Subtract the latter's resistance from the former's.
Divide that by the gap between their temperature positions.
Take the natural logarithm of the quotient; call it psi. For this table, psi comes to -3.1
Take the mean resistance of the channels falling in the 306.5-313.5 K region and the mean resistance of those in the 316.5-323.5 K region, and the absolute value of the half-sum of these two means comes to 2.2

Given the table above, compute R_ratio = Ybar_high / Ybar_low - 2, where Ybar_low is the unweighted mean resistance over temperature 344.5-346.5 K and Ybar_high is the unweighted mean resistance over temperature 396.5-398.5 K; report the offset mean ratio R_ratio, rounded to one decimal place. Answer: -1.2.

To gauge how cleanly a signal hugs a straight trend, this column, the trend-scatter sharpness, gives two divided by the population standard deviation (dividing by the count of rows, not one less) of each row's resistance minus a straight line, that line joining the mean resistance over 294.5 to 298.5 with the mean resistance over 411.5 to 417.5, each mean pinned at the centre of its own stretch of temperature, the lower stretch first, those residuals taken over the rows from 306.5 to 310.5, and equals 37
